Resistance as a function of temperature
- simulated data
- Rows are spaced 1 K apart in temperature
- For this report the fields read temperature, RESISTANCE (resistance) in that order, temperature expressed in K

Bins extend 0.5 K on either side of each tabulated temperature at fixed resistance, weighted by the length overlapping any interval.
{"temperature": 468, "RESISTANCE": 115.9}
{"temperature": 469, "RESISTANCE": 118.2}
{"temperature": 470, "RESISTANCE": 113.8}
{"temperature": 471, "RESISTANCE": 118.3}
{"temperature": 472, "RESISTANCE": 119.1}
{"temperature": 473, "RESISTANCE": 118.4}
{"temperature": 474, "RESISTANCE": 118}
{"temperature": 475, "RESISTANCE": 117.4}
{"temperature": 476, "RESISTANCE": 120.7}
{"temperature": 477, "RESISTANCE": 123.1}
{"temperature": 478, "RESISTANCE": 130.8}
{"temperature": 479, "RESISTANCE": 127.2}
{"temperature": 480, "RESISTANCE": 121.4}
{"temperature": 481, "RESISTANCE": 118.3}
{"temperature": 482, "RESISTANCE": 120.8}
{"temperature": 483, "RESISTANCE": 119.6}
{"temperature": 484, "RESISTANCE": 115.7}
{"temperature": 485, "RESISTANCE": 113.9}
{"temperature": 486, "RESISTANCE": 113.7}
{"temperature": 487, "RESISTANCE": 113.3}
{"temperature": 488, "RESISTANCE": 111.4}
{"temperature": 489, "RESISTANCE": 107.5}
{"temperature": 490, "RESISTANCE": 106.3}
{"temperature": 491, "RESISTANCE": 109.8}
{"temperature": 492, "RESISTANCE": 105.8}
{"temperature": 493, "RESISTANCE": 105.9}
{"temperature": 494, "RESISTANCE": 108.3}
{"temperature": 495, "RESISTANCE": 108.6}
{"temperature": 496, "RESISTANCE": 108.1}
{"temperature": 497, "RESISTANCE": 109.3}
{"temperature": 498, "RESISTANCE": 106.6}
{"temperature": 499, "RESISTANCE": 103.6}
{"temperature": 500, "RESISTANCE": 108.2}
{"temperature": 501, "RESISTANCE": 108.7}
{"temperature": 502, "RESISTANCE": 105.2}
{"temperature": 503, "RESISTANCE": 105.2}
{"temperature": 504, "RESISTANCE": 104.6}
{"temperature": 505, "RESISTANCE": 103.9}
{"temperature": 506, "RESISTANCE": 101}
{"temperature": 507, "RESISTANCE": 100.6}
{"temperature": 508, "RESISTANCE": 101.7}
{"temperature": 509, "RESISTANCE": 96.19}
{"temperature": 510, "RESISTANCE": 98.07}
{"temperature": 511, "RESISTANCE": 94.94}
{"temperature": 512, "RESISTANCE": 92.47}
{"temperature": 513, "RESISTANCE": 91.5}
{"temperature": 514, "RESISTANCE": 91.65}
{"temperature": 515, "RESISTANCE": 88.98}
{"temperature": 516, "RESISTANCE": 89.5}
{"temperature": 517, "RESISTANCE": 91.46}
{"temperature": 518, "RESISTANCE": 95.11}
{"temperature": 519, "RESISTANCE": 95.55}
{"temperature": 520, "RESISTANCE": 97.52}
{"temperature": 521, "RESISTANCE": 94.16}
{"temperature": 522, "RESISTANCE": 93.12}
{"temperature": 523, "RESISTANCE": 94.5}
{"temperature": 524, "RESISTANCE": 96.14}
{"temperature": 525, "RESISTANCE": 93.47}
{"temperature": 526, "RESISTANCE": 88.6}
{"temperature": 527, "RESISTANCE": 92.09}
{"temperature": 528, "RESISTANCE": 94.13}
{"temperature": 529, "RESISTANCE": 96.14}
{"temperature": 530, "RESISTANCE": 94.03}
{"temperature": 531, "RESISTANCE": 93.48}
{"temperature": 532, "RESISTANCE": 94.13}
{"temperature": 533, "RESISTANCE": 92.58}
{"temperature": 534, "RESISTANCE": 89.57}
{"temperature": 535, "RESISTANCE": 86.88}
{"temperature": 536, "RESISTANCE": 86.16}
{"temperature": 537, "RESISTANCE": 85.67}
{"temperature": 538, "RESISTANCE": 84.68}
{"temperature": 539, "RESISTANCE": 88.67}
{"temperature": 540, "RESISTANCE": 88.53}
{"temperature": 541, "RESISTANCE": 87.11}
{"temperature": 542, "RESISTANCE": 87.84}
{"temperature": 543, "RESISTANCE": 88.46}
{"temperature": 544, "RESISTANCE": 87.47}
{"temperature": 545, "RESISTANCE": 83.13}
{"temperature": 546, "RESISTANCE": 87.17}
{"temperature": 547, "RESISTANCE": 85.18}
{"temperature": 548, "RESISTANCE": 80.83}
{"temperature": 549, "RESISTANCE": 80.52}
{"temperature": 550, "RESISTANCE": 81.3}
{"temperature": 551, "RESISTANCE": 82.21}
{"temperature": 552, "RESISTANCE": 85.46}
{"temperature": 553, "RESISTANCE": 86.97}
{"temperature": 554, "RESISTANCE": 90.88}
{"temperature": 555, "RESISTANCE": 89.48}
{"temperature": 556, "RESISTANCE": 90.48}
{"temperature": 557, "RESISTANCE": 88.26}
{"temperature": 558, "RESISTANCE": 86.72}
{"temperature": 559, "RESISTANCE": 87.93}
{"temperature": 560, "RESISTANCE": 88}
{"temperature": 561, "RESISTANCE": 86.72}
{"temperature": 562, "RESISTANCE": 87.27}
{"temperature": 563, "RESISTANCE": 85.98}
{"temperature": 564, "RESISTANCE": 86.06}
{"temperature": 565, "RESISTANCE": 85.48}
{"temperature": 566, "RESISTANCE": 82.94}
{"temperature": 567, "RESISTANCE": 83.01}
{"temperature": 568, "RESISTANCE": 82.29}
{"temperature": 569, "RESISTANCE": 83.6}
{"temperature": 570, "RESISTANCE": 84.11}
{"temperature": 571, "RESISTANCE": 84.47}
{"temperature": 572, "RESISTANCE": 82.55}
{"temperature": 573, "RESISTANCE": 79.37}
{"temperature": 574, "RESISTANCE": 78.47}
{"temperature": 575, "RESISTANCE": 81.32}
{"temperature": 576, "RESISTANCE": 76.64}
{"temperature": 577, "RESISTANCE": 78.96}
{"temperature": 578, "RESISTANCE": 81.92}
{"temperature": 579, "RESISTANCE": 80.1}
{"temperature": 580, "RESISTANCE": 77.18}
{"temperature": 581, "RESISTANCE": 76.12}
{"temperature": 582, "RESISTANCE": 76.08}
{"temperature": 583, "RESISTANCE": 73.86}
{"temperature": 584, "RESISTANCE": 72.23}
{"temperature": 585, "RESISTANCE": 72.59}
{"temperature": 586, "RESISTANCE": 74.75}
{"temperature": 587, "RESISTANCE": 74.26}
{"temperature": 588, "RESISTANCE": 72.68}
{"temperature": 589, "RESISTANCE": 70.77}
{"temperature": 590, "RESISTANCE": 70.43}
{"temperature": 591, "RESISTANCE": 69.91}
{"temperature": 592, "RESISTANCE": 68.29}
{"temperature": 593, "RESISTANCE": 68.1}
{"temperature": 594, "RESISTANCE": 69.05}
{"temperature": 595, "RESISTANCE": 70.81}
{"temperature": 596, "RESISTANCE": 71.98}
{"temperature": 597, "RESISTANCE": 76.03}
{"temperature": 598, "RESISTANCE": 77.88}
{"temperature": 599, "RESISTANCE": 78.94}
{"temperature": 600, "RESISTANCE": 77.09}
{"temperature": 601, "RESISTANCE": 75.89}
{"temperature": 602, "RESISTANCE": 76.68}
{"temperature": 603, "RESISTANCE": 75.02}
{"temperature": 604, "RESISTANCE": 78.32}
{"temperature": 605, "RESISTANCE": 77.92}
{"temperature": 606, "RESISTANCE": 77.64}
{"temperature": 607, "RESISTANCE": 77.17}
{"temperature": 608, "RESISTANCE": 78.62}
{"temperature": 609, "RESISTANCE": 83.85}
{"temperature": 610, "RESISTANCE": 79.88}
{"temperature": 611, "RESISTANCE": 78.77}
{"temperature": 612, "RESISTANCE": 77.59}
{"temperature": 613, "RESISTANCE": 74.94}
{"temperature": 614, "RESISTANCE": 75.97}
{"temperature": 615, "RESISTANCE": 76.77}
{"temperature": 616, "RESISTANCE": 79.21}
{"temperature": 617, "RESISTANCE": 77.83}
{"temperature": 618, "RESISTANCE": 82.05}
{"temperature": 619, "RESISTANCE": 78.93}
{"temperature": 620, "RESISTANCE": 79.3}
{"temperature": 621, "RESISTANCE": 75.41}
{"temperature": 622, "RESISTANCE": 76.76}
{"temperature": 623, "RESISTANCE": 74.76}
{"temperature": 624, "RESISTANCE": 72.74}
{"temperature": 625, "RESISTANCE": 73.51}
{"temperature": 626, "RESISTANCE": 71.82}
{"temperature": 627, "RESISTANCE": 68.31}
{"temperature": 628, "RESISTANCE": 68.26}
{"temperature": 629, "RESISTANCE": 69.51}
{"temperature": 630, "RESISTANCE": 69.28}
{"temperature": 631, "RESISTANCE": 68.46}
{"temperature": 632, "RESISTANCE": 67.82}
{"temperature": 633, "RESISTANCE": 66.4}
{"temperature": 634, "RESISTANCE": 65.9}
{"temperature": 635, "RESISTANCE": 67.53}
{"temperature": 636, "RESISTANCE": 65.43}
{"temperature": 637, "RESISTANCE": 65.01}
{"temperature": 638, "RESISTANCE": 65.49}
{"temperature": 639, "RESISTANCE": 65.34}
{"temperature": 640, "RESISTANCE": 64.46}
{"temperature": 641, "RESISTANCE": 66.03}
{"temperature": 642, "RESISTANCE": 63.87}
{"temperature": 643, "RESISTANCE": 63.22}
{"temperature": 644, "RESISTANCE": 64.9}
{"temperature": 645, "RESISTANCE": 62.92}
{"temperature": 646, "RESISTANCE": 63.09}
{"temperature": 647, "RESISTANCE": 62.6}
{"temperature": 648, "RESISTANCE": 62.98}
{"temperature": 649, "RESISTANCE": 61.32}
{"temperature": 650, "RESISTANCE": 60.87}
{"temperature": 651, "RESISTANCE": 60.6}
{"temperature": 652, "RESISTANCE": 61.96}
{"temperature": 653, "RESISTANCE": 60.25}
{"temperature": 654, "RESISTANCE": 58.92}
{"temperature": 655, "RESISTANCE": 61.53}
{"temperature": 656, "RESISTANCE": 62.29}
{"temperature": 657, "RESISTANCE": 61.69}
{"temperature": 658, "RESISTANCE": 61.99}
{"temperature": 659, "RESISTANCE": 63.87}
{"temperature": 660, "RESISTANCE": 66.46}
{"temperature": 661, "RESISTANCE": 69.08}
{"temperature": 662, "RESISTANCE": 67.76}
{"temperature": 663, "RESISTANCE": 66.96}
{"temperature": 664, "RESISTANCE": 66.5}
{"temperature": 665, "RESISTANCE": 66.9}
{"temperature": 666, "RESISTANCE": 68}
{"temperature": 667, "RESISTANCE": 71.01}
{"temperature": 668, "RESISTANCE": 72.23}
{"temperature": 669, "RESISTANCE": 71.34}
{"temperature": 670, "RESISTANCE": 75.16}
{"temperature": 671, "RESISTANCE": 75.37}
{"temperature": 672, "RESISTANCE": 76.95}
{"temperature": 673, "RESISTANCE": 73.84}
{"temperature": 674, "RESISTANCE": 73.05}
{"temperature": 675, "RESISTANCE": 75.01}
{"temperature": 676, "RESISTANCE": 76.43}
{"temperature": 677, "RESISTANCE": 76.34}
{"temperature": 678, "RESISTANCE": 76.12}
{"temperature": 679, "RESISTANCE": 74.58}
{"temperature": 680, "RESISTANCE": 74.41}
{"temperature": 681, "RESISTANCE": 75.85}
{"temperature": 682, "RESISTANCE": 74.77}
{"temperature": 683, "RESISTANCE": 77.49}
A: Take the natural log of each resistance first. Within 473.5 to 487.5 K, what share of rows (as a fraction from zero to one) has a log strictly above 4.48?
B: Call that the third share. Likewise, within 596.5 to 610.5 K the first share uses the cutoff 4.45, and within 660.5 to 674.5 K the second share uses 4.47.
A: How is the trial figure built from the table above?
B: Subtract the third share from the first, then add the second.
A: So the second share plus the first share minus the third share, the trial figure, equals -1.00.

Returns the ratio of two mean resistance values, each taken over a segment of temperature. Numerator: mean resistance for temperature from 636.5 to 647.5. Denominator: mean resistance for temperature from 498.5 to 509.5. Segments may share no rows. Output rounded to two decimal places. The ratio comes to 0.62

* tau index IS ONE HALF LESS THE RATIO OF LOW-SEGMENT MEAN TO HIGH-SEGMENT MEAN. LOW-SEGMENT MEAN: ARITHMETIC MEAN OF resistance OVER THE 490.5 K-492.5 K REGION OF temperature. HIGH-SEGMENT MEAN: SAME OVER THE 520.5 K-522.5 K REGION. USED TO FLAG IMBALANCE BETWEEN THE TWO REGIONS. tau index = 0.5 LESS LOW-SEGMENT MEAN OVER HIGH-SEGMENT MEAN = -0.651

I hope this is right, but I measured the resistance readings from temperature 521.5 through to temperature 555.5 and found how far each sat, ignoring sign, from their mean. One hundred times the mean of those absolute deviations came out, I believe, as 362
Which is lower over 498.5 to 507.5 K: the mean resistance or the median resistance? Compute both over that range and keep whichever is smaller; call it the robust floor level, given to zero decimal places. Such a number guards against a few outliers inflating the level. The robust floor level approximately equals 105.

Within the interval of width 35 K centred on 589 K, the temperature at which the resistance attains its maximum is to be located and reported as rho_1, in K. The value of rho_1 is 572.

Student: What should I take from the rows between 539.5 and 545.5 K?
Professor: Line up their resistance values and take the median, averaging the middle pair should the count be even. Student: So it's 88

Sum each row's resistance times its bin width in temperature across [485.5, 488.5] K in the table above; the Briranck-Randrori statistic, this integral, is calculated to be 338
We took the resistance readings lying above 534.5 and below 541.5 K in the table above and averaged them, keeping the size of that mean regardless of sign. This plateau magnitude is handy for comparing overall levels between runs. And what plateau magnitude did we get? 87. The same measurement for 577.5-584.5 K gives 77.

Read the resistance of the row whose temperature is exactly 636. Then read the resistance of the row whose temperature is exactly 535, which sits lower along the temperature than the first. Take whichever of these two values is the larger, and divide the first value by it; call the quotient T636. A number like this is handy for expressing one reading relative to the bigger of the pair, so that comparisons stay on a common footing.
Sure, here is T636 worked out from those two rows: 0.75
